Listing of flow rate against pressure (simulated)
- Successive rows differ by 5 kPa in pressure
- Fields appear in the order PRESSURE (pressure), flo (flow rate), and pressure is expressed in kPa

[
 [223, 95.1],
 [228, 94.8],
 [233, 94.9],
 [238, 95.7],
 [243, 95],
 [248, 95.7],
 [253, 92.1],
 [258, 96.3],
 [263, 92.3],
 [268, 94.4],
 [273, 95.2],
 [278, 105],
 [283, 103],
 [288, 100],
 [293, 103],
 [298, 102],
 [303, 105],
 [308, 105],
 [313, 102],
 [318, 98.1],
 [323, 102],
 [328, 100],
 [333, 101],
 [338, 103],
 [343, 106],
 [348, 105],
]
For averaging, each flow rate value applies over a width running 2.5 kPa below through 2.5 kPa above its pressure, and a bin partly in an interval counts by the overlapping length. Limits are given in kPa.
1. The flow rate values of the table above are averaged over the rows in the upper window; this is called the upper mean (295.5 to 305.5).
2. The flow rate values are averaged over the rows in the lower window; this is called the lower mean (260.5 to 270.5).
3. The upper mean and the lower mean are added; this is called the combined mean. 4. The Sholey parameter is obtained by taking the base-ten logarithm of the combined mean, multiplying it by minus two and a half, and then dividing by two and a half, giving -2.29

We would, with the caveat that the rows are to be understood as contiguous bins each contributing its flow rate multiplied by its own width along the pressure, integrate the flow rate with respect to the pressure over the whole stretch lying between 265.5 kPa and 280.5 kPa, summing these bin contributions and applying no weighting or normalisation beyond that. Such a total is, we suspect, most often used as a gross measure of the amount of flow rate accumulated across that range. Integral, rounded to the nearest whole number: 1473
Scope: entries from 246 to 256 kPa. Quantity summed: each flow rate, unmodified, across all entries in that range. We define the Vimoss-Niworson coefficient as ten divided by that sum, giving 0.053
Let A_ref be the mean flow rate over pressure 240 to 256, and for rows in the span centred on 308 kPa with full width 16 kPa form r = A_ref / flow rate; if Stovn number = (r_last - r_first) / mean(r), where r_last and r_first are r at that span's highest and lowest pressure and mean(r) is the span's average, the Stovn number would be 0.029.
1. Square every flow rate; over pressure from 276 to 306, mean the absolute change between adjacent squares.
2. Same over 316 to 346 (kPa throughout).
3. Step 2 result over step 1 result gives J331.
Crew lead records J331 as 0.98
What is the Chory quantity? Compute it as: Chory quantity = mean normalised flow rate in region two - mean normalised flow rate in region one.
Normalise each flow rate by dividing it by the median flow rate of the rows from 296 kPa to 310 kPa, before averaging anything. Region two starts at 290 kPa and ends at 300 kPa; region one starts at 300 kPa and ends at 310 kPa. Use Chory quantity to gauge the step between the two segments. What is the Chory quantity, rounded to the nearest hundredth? -0.02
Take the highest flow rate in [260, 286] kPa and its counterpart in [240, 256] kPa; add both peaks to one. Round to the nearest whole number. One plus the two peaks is 202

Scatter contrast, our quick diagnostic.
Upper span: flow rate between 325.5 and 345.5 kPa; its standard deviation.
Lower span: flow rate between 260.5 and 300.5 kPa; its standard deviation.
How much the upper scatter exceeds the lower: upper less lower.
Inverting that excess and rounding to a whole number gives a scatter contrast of 0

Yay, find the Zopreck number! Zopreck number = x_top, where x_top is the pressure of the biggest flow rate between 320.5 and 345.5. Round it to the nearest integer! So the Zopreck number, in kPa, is 343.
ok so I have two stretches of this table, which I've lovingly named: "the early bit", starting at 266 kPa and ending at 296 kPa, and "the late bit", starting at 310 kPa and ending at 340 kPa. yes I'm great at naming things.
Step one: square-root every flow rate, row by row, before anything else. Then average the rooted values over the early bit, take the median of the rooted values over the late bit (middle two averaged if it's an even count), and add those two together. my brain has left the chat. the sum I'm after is 20.1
